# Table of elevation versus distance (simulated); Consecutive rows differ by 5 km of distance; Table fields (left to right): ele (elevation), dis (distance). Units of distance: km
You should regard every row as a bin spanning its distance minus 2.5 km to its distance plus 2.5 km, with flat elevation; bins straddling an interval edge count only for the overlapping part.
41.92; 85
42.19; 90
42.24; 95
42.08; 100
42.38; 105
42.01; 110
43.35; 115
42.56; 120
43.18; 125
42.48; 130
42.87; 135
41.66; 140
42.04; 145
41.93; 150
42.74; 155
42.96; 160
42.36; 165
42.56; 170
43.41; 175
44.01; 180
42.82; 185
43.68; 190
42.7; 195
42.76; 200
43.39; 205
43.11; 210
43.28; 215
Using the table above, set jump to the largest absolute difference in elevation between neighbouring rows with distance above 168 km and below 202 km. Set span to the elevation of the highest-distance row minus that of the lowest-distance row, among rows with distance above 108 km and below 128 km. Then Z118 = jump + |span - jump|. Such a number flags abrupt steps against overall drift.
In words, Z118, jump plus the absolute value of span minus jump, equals 1.21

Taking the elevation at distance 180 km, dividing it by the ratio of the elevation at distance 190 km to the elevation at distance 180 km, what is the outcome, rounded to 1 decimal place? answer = 44.3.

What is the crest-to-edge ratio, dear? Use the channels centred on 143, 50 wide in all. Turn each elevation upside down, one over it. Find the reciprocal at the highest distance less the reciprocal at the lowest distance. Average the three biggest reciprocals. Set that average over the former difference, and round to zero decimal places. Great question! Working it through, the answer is 215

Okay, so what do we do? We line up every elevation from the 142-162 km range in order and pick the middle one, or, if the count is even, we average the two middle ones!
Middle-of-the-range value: 42.4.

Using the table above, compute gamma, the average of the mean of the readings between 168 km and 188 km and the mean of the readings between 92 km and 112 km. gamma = 42.7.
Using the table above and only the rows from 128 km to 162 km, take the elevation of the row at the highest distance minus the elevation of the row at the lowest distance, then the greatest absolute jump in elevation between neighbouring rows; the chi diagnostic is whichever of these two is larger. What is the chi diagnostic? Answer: 1.2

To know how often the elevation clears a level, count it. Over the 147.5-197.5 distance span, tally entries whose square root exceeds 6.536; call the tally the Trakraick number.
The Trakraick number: 6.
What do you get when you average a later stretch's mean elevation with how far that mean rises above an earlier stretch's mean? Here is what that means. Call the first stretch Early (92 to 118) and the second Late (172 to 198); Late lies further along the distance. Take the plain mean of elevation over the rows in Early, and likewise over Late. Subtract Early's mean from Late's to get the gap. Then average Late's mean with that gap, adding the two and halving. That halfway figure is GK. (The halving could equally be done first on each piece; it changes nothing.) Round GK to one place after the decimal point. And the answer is 22.1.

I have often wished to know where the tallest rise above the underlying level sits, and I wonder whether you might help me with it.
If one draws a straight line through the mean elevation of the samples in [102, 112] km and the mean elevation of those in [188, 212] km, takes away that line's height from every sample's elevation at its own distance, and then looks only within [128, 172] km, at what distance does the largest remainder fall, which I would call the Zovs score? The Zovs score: 135 km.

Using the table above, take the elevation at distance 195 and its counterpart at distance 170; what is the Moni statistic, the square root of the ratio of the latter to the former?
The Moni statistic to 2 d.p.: 1.00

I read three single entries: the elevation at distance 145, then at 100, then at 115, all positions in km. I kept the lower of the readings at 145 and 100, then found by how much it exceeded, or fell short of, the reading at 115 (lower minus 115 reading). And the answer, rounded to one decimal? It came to -1.3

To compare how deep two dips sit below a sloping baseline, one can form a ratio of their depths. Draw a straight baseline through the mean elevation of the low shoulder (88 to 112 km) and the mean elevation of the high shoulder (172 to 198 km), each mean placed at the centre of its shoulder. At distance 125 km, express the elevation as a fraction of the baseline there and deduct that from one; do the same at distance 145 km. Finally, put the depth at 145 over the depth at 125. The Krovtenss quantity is -1.1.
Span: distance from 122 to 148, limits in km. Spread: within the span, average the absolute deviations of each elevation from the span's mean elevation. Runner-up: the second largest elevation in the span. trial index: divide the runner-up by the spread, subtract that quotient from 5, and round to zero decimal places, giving -85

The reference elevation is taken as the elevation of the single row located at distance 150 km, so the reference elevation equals 41.93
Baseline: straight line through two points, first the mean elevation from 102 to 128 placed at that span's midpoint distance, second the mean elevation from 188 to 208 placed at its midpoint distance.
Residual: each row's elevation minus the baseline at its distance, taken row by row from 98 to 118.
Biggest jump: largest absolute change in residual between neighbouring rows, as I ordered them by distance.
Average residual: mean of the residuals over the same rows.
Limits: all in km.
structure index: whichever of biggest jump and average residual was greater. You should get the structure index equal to 1.3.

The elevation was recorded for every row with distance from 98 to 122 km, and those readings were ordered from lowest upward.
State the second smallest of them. 42.08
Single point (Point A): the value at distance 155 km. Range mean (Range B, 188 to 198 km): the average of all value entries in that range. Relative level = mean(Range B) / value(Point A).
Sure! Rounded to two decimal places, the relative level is 1.01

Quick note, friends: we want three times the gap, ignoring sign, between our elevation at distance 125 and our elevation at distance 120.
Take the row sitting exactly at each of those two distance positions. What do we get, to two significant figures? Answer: 1.9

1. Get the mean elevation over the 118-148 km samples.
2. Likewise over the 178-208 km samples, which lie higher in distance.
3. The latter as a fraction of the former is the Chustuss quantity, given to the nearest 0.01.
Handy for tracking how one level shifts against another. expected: 1.02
